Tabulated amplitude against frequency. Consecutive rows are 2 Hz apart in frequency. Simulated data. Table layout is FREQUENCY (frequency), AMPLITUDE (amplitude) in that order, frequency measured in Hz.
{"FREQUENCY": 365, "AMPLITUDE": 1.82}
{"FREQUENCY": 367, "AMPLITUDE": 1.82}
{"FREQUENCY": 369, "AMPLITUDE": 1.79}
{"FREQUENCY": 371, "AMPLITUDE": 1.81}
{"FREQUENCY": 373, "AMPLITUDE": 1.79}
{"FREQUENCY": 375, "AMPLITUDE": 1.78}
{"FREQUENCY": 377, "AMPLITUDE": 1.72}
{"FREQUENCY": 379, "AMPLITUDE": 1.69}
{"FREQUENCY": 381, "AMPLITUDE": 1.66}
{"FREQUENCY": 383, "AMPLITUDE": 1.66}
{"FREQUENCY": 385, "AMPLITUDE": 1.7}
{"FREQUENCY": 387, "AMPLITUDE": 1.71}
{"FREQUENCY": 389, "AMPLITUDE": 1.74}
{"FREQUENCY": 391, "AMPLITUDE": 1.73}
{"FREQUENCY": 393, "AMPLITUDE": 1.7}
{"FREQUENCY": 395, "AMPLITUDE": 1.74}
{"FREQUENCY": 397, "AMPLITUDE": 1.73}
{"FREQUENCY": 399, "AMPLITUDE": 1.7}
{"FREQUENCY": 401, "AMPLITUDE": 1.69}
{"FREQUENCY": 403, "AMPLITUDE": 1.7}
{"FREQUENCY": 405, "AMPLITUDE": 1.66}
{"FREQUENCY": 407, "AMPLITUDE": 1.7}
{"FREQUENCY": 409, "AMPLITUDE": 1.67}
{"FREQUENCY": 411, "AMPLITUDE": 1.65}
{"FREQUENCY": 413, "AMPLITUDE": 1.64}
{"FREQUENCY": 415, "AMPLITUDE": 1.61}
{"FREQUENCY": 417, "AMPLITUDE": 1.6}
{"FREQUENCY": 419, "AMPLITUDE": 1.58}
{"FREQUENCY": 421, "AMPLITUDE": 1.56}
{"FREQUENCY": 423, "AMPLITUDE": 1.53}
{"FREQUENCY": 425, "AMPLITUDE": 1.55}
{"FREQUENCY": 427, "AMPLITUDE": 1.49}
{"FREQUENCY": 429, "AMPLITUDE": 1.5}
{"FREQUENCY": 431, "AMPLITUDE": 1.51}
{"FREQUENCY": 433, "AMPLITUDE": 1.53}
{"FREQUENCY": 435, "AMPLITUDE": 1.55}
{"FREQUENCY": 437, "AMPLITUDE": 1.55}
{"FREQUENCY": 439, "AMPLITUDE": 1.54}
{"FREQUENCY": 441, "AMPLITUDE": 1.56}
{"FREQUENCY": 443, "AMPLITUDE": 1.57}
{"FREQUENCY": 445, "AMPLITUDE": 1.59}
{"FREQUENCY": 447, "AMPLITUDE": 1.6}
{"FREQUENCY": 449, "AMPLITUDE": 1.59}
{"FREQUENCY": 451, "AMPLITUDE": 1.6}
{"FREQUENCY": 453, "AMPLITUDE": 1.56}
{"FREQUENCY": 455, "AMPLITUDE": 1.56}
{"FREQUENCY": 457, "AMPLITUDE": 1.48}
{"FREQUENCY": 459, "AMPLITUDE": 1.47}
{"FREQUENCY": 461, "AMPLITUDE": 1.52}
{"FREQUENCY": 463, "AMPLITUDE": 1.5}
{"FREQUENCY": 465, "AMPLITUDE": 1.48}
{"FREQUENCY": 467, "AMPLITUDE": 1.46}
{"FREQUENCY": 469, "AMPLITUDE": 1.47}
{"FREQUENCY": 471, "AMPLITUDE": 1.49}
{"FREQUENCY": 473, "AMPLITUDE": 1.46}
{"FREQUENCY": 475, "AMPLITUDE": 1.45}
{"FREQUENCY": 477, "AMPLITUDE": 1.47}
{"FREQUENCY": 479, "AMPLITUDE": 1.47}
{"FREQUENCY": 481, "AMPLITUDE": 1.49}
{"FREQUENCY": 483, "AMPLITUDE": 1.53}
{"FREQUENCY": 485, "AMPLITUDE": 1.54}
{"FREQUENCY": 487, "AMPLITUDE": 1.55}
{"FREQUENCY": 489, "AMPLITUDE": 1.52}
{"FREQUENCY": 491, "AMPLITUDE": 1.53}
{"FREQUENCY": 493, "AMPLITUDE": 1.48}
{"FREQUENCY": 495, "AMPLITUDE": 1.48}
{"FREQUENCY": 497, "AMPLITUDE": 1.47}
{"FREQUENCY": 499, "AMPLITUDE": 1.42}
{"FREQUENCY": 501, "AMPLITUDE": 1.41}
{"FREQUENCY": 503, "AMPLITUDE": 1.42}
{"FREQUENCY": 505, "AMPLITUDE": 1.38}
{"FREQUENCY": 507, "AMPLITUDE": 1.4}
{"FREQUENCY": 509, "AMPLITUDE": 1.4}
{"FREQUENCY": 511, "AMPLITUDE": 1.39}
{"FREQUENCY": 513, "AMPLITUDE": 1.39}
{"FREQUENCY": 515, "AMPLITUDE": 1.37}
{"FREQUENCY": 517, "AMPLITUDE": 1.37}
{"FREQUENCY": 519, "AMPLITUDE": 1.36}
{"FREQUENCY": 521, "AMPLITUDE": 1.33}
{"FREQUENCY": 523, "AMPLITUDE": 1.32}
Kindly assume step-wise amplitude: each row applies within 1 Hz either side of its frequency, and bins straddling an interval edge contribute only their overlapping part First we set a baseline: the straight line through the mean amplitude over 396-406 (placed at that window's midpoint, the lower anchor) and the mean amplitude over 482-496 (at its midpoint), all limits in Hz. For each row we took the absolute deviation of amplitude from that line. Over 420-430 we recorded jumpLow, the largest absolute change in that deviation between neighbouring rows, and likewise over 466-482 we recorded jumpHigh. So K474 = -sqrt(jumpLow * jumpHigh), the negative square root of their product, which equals -0.038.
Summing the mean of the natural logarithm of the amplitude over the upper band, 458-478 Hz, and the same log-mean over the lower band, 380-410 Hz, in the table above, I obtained 0.92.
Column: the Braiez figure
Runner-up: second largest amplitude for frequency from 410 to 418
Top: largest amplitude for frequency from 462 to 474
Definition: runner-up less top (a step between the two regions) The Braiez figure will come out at 0.14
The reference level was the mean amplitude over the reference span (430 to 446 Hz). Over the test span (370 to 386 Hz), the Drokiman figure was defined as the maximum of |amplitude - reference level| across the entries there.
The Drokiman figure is 0.26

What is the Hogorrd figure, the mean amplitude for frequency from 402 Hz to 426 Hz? 1.62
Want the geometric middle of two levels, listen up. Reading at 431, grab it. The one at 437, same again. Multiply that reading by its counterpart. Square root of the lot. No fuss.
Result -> 1.53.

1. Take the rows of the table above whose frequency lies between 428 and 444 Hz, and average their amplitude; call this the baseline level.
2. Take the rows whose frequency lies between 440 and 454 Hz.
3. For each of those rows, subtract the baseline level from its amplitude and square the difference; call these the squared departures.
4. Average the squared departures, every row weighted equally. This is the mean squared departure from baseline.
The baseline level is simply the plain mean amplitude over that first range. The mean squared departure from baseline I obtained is 0.002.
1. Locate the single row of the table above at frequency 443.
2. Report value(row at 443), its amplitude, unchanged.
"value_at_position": 1.57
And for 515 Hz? 1.37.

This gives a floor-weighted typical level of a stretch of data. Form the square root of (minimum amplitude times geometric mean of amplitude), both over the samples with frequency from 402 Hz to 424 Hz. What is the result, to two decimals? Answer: 1.58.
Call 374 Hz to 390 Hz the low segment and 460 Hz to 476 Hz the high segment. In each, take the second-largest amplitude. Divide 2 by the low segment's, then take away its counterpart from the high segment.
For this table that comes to -0.35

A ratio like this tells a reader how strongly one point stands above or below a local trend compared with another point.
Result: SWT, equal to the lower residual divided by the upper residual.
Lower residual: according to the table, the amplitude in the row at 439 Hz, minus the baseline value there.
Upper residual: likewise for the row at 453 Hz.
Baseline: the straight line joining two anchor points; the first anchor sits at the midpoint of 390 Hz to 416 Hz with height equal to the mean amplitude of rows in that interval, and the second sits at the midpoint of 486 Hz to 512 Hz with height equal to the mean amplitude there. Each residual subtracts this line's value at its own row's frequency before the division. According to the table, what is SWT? 18.2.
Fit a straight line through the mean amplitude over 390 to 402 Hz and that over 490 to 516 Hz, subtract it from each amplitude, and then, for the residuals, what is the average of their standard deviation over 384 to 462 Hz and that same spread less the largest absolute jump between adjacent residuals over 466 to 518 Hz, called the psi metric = 0.022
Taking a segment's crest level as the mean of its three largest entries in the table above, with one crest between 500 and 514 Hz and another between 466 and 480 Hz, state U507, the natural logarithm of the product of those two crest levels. 0.73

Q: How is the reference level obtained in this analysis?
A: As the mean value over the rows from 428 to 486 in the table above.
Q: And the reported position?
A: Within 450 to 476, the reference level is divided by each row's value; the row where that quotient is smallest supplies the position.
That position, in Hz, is 451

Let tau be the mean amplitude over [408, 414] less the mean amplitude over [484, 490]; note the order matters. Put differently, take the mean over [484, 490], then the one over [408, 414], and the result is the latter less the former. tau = 0.117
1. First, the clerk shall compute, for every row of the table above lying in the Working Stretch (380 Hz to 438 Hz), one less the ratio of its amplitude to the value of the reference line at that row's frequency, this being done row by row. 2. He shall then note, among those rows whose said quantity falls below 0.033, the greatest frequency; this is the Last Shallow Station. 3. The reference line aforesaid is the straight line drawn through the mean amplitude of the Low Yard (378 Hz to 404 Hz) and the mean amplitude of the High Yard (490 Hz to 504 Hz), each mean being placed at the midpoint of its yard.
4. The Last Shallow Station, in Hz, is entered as 437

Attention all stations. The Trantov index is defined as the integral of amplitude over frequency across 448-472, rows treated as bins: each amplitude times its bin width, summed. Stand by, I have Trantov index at 36.4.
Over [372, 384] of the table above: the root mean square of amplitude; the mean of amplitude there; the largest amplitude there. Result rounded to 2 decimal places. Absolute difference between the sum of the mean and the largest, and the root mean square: 1.79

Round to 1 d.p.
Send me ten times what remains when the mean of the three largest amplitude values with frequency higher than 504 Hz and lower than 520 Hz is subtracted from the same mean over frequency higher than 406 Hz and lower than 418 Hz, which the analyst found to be 2.8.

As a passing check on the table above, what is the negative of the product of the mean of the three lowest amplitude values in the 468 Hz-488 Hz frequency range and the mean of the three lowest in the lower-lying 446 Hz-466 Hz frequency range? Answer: -2.16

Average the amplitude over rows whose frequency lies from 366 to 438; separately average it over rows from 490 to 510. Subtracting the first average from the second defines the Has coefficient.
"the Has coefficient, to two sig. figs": -0.22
